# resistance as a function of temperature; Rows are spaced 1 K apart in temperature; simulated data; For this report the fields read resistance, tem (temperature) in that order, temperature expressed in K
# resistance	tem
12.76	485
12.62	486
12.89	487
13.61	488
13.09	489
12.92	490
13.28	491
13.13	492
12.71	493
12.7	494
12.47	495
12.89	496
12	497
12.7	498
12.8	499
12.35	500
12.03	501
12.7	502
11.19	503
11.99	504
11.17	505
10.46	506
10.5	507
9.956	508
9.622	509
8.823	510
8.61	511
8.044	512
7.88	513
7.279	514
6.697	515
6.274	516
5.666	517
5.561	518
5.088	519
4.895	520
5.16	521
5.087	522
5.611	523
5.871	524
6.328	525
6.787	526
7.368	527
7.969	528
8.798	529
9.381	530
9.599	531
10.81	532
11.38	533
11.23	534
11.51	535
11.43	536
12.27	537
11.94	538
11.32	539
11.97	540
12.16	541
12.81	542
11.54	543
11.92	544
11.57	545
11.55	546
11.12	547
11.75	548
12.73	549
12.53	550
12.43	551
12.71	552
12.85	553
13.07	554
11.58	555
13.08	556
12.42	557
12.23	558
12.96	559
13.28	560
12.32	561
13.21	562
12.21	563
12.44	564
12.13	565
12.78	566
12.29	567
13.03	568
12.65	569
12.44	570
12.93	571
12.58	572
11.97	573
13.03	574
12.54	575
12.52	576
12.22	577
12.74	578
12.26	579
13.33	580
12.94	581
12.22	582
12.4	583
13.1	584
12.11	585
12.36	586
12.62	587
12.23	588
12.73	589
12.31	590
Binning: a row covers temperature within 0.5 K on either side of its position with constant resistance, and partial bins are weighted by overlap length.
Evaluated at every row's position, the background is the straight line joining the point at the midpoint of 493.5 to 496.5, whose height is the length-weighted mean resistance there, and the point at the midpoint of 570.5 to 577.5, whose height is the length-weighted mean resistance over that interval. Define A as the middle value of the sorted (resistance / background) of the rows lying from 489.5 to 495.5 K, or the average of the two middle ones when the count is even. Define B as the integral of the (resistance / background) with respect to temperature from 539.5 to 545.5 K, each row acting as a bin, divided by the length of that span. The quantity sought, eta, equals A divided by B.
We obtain 1.06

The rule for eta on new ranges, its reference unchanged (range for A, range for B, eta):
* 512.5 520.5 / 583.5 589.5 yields 0.47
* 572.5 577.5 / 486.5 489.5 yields 0.96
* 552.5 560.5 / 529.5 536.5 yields 1.20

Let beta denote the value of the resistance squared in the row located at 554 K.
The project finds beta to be 171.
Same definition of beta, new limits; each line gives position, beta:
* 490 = 167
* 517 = 32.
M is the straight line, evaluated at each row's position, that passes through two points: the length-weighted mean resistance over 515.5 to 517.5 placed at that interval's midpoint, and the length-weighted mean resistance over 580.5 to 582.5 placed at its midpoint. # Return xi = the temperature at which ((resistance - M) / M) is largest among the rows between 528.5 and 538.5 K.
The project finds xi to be 537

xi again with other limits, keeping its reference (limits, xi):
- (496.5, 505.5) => 498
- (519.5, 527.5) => 527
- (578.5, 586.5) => 580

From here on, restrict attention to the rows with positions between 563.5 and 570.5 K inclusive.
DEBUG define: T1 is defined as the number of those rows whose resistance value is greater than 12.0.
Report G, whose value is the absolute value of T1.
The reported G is 7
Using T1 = 7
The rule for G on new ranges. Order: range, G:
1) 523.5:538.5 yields 1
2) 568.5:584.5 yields 15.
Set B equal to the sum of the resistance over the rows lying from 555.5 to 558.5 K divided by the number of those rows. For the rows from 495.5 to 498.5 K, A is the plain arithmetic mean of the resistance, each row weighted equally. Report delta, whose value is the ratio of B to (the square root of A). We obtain 3.55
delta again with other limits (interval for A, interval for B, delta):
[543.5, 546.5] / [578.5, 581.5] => 3.76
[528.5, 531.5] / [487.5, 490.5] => 4.34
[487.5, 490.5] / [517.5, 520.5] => 1.43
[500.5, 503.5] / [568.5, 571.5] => 3.66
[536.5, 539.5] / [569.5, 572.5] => 3.68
